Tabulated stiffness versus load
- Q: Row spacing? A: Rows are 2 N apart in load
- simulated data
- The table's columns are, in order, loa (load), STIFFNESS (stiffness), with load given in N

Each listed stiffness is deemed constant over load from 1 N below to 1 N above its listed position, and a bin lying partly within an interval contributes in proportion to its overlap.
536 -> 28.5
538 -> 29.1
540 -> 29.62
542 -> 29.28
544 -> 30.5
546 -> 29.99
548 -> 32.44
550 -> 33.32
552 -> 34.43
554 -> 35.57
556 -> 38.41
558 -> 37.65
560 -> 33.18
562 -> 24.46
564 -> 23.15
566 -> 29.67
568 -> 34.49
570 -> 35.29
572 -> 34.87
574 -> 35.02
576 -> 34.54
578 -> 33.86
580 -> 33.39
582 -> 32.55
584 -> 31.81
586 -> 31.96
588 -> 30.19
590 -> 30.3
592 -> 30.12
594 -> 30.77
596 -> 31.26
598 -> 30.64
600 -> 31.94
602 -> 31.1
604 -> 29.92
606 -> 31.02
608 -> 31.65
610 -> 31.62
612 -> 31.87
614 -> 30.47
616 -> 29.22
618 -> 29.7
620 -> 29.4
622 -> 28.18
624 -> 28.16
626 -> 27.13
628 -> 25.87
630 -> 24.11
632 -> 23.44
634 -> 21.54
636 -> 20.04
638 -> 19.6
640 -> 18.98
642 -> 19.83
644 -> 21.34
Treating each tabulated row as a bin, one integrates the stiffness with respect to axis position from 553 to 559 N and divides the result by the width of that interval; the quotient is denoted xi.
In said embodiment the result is 37.2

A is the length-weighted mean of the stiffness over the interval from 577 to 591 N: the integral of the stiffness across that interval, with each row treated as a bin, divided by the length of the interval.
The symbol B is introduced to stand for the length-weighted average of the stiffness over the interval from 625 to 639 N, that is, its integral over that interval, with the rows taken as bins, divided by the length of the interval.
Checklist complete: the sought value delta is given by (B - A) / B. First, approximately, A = 32.0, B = 23.1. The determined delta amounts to -0.39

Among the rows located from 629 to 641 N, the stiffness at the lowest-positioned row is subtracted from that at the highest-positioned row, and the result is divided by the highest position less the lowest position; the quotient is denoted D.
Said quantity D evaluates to -0.5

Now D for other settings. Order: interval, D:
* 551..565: -0.9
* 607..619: -0.2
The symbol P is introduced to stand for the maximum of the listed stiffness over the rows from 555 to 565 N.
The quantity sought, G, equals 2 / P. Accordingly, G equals 0.052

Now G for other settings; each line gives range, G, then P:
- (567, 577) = 0.057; 35.29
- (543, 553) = 0.058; 34.43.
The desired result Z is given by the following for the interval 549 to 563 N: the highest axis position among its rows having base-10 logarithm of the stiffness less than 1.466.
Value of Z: 562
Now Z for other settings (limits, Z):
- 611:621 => 616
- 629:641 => 640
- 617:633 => 632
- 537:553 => 538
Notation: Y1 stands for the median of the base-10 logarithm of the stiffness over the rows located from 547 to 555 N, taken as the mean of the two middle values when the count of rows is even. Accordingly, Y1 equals 1.53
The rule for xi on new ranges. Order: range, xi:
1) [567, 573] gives 34.9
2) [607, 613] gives 31.7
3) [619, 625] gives 28.6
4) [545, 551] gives 31.9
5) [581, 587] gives 32.1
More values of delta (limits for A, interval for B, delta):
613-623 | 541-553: 0.07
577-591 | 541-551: -0.03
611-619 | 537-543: -0.03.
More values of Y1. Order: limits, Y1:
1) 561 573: 1.51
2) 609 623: 1.47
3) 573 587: 1.52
